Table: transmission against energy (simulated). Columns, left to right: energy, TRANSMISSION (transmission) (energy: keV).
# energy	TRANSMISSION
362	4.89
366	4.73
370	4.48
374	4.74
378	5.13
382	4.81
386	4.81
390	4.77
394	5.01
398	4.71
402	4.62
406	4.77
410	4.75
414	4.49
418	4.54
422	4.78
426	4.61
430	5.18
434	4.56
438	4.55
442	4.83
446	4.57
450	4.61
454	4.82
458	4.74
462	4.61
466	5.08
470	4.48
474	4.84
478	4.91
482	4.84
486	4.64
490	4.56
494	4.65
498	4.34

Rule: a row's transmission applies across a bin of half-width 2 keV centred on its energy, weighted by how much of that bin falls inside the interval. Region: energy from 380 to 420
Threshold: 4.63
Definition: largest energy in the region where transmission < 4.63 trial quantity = 418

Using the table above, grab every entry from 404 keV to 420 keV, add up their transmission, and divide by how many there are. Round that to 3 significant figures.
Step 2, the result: 4.64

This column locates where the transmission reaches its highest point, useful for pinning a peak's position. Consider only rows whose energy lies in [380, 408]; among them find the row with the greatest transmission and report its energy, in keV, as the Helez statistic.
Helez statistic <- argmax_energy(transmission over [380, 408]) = 394 keV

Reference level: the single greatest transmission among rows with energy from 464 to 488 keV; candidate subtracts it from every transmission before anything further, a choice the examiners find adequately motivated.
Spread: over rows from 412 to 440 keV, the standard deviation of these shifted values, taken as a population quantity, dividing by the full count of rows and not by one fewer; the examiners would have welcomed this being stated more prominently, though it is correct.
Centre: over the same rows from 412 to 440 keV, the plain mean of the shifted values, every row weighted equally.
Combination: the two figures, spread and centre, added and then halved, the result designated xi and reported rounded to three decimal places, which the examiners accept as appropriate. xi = -0.092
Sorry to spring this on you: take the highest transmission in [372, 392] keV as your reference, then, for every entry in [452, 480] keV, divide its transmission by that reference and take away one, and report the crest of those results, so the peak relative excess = -0.010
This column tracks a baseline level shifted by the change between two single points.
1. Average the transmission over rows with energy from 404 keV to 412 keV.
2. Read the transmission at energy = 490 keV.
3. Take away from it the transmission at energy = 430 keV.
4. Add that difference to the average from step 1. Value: 4.1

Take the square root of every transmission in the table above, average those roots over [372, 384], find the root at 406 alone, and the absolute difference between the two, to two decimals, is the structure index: 0.03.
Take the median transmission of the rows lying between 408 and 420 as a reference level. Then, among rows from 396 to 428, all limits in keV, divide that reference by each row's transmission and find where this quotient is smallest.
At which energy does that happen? 422 keV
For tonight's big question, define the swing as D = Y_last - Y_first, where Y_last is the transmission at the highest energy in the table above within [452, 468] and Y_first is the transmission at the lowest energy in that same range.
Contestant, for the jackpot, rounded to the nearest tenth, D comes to 0.3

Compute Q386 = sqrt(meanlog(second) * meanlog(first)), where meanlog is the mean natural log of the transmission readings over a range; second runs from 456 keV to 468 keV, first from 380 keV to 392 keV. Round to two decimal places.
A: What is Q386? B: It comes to 1.57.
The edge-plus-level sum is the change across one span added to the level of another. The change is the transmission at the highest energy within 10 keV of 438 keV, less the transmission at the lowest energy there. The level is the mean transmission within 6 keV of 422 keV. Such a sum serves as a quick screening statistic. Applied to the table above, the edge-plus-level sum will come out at 4.03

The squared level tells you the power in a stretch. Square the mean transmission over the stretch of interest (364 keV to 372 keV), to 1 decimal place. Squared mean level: 21.2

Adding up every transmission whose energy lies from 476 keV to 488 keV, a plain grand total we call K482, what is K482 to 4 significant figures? 14.39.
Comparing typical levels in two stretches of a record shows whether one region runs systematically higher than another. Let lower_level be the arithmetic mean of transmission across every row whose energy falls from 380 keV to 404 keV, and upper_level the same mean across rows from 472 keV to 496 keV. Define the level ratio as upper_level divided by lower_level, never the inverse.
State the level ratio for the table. 0.99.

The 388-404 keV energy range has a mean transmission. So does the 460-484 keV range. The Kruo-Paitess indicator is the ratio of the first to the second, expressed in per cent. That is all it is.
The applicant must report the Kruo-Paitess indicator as 100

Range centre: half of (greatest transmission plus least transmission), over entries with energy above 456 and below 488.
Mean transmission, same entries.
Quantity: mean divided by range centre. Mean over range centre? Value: 0.997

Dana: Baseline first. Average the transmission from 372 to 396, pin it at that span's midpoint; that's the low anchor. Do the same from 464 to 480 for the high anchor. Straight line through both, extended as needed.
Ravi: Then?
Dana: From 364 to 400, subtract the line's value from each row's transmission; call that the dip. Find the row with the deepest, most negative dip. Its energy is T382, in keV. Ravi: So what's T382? 370 keV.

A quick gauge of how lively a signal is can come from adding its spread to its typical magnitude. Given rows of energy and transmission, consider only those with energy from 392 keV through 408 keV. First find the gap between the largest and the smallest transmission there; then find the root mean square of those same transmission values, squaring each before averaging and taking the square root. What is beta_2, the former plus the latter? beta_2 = 5.17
